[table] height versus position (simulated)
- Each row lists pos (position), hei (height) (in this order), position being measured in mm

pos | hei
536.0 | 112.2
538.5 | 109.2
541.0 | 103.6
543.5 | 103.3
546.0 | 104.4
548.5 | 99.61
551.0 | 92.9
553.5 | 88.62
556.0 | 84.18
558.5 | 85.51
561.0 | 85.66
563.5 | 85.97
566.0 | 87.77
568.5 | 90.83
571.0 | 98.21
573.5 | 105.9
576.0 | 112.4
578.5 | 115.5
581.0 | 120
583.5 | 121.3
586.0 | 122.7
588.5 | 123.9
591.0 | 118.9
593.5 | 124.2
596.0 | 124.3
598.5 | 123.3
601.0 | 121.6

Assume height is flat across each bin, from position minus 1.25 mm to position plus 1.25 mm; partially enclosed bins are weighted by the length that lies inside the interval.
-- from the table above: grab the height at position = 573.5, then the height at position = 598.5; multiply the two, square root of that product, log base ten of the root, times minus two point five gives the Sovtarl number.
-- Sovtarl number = -5.14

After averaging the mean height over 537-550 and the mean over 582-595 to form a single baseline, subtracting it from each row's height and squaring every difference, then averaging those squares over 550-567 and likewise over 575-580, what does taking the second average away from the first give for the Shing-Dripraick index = 674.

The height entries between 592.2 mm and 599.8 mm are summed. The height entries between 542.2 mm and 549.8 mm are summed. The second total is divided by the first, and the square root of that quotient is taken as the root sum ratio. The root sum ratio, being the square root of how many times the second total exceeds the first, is 0.91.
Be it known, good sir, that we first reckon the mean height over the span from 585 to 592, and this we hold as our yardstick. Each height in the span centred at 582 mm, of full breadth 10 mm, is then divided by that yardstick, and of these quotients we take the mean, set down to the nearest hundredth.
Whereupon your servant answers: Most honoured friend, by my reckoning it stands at 0.98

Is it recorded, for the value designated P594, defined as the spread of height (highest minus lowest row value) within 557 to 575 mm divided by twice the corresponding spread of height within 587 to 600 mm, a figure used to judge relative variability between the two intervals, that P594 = 1.9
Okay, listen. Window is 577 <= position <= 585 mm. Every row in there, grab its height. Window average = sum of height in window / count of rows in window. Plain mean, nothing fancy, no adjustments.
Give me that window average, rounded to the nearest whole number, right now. 119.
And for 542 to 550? 102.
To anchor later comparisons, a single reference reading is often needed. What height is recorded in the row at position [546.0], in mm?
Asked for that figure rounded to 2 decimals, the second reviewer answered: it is 104.40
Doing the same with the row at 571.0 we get 98.21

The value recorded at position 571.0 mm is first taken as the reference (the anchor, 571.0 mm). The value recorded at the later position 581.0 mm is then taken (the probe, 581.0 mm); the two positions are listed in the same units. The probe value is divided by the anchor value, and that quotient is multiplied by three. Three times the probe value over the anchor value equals 3.7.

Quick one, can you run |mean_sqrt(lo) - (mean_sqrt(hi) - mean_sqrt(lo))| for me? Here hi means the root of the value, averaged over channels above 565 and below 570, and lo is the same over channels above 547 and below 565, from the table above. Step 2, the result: 9.40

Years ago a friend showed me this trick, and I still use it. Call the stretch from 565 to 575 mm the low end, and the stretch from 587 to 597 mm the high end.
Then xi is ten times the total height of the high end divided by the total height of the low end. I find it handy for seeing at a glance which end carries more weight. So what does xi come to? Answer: 12.8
